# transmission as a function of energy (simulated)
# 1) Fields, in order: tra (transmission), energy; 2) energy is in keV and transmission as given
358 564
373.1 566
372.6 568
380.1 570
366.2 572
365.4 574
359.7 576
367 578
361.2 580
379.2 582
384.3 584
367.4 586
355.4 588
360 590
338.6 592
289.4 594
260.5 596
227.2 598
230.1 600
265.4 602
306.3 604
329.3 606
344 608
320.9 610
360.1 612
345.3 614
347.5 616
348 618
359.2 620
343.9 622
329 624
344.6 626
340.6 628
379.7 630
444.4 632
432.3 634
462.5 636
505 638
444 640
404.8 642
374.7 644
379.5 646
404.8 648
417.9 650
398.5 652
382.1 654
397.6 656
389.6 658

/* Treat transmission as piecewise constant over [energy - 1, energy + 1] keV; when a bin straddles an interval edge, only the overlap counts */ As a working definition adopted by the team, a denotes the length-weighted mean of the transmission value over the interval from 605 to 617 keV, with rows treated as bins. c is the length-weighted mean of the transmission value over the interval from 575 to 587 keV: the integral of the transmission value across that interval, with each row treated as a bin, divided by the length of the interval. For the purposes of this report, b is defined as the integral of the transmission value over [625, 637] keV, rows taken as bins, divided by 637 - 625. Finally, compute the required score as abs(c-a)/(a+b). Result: 0.04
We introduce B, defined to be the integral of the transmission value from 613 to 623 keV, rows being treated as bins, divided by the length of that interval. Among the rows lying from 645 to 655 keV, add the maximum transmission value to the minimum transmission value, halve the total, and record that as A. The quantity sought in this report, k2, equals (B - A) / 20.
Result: -2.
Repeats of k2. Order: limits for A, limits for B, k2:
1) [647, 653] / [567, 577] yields -2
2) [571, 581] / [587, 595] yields -1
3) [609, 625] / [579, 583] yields 1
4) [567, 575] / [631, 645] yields 3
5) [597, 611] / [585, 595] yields 3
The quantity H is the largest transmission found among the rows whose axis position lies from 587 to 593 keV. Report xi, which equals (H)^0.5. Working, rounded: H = 360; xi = 19.0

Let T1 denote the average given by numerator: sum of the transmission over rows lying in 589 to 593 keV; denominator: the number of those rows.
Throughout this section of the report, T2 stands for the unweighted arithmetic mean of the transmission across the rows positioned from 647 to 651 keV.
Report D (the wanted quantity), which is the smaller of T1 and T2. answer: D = 349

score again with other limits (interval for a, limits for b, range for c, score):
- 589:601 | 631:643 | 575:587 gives 0.12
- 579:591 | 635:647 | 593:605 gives 0.13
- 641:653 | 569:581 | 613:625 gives 0.07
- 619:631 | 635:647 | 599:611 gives 0.06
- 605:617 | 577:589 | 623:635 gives 0.05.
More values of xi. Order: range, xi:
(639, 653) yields 21.1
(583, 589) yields 19.6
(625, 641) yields 22.5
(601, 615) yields 19.0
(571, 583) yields 19.5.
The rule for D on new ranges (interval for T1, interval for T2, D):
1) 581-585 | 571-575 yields 366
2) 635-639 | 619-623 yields 352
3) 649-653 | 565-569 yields 373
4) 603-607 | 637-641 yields 318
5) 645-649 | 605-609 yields 337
